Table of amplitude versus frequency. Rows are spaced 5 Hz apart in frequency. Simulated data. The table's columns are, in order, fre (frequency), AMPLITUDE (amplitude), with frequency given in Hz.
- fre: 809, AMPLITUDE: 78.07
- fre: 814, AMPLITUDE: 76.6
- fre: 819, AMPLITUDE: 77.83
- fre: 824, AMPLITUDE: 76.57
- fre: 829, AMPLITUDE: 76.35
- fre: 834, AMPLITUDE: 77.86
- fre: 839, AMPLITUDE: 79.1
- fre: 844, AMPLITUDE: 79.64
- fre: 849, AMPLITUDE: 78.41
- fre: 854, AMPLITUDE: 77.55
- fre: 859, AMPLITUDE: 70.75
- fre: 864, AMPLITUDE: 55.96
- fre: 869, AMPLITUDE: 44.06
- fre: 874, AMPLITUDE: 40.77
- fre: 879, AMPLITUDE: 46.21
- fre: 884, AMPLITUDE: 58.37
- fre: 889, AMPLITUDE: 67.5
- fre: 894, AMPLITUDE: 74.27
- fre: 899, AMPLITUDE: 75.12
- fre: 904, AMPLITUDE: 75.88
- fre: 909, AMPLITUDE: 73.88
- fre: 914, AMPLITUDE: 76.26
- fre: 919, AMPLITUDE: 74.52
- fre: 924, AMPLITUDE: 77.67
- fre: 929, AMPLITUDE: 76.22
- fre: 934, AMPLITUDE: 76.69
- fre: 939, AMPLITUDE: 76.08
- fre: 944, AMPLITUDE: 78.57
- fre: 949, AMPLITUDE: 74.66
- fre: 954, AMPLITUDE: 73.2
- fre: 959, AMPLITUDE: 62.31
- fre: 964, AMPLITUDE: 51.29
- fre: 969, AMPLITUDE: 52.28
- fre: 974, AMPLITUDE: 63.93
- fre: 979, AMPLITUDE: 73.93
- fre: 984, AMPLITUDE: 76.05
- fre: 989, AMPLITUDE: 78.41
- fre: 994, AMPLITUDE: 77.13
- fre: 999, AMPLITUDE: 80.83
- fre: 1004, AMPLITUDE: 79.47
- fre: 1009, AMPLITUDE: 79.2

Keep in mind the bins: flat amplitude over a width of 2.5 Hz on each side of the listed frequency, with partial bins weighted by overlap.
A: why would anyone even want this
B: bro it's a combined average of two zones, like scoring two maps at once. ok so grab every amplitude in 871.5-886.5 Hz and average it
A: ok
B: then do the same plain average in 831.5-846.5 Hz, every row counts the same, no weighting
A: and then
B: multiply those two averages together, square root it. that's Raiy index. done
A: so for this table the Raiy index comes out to 61.8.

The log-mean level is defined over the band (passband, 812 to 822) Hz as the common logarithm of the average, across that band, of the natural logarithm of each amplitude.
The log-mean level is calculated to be 0.638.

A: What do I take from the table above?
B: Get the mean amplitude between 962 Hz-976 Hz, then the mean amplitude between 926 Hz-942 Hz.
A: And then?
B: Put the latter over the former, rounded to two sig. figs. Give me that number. 1.4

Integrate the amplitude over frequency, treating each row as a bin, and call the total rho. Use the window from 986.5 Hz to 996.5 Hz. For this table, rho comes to 778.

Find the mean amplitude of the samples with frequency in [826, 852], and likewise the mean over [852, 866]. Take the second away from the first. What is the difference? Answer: 10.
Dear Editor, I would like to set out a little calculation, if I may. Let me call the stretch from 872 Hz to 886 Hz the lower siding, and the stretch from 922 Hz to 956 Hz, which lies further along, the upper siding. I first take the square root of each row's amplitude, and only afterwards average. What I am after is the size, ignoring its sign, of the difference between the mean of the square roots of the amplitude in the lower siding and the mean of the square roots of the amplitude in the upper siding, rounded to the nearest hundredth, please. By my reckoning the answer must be 1.79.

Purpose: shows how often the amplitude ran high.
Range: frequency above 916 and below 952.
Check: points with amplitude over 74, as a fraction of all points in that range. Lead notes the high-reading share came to 1.0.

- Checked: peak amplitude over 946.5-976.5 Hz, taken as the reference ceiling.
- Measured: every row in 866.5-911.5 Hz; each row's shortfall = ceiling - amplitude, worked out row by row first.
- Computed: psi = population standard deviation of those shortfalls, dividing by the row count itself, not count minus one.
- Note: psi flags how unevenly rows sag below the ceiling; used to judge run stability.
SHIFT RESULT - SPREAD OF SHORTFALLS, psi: 14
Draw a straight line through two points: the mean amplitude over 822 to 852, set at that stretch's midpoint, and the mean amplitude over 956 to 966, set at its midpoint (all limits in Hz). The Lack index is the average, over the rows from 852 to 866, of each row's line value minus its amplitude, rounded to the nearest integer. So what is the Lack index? 6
